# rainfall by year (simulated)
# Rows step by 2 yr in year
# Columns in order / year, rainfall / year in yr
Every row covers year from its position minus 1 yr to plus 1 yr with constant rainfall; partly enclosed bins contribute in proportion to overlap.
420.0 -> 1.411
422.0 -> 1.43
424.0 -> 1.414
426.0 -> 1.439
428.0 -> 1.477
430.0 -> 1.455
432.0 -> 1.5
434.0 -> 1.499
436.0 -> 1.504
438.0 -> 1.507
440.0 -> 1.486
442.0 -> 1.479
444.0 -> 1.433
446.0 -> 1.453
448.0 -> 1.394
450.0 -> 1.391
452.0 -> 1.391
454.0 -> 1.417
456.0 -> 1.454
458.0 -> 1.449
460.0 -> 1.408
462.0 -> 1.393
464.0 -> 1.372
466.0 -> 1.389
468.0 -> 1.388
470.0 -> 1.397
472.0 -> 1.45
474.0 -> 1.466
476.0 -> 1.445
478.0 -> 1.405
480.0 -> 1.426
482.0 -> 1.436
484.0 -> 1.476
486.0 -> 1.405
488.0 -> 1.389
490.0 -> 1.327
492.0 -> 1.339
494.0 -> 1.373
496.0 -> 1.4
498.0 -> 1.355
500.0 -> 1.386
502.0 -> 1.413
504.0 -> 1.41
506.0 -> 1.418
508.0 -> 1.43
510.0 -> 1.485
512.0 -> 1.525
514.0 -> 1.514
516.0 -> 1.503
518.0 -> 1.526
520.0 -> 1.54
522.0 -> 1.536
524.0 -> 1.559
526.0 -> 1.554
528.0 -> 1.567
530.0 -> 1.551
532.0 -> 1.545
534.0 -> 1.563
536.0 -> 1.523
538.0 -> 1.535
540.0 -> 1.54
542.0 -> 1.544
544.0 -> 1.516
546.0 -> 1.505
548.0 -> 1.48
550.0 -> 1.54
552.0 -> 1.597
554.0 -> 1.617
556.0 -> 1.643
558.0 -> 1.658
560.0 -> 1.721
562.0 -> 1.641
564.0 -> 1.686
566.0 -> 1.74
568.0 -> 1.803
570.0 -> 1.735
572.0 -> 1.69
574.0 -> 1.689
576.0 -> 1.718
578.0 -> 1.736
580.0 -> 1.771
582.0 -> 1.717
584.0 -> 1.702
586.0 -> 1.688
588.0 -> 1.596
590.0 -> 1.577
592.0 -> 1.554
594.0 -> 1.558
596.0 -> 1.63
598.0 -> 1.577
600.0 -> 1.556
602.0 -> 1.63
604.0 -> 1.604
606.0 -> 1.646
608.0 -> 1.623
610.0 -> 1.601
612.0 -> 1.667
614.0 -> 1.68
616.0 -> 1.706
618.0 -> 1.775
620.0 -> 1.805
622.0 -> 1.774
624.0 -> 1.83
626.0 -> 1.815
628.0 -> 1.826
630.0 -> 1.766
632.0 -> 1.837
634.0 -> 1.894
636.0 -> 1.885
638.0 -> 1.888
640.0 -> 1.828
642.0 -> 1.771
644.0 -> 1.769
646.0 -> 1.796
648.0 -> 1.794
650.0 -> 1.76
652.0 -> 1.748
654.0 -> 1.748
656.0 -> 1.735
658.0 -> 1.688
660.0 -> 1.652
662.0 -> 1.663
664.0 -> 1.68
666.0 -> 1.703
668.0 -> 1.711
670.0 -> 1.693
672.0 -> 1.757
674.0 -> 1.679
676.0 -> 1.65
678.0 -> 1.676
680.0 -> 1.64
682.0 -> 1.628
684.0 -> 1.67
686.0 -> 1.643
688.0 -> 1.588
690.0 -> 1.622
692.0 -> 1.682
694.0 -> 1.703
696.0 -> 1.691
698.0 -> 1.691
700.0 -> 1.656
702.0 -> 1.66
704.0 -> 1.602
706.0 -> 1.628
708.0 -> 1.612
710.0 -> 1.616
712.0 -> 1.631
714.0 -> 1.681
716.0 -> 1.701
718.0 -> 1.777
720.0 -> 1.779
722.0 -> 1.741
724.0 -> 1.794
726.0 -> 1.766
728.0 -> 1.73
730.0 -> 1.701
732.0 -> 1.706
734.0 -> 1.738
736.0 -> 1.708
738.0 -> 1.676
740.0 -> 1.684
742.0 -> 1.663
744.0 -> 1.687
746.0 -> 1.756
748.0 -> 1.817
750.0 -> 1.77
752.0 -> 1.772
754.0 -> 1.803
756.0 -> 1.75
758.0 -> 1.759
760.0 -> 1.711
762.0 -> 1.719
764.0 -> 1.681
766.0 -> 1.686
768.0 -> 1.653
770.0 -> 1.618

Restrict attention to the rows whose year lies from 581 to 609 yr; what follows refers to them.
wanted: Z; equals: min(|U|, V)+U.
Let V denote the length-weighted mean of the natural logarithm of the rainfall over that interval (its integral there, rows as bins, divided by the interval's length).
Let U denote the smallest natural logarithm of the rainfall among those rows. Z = 0.9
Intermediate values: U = 0.44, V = 0.48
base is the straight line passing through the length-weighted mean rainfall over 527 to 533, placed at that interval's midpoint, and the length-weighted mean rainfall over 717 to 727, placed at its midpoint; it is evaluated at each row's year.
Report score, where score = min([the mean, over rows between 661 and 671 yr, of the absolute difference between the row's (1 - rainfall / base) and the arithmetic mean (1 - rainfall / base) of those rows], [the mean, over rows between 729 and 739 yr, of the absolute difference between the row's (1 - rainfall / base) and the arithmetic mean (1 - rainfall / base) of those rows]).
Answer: 0.007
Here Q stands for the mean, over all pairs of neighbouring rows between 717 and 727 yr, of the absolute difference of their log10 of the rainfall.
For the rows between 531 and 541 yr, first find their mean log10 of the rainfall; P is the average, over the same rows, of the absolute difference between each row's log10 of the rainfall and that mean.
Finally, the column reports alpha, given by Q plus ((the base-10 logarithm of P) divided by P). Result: -882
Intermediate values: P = 0.0029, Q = 0.007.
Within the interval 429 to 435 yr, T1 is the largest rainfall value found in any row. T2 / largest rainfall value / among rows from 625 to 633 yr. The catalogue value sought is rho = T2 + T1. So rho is 3.34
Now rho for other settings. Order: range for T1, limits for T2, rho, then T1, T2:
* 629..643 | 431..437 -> 3.40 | 1.894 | 1.504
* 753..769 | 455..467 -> 3.26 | 1.803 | 1.454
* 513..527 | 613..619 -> 3.33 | 1.559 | 1.775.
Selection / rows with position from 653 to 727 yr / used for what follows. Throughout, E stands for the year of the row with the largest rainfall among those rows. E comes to 724.0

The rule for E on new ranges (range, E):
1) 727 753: 748.0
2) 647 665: 648.0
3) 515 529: 528.0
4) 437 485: 438.0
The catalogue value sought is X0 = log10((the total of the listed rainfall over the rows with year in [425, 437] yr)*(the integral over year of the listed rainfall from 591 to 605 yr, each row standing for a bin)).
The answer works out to 2.3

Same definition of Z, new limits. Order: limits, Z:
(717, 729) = 1.1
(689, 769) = 0.9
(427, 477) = 0.6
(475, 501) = 0.6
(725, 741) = 1.0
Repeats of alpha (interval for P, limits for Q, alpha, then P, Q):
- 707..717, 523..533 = -228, 0.0090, 0.003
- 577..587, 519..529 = -358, 0.0062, 0.003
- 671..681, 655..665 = -270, 0.0078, 0.007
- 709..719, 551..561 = -161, 0.0119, 0.008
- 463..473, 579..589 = -354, 0.0062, 0.011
